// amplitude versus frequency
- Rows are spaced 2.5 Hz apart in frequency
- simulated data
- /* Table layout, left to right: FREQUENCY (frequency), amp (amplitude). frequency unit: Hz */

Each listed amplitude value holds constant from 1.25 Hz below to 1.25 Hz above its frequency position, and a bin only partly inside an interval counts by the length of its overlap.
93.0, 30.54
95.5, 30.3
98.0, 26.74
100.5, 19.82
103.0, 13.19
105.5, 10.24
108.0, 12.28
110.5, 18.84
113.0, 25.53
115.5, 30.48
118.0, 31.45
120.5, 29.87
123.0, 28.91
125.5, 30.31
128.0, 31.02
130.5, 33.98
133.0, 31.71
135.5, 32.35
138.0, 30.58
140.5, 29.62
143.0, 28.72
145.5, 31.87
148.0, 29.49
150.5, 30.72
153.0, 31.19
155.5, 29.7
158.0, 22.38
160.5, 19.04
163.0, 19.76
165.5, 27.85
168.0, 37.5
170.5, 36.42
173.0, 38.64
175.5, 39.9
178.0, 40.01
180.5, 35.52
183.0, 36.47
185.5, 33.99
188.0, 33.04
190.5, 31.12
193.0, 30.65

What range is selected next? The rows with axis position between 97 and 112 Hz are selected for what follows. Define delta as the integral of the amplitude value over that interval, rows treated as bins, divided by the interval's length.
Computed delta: 16.8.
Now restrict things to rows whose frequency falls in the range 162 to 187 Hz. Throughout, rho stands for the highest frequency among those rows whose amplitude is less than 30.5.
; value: 165.5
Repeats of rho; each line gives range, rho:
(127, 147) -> 143.0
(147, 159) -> 158.0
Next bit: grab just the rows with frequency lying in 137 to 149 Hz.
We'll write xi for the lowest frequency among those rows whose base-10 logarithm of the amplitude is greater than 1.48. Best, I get 138.0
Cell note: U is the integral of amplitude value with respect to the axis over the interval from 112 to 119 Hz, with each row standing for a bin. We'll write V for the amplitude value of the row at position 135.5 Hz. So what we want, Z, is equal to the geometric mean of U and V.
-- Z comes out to 81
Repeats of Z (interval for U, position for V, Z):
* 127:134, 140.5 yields 82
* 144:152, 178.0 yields 99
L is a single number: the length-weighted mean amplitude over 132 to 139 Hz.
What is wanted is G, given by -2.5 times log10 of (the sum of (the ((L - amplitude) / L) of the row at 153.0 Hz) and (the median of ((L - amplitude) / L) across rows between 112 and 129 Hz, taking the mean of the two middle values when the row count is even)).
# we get 3.2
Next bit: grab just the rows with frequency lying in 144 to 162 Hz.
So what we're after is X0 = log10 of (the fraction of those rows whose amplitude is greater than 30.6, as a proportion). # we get -0.37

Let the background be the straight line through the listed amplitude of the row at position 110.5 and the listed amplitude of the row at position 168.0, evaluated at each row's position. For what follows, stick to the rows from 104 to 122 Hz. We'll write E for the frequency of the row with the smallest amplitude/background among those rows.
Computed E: 105.5 Hz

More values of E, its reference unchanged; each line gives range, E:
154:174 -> 160.5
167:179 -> 170.5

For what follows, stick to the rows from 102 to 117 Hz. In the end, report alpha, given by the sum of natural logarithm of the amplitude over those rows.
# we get 17.0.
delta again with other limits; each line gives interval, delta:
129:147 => 31.2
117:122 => 30.5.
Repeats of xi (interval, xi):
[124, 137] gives 125.5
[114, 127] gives 115.5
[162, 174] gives 168.0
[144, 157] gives 145.5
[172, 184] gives 173.0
